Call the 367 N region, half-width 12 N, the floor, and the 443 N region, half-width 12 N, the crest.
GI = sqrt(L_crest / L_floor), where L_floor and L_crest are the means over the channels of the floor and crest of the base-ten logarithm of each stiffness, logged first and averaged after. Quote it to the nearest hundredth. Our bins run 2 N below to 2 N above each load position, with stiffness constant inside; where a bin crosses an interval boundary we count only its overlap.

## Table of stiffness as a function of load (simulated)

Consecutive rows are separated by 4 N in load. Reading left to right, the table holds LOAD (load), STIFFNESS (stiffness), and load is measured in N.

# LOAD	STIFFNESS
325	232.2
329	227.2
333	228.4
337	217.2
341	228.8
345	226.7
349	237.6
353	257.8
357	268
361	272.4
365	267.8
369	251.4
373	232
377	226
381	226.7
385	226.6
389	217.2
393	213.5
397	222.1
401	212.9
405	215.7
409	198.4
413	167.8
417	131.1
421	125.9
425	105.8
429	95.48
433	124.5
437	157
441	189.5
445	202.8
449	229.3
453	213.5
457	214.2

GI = 0.97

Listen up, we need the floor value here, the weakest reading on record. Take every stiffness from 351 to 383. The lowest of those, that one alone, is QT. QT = 226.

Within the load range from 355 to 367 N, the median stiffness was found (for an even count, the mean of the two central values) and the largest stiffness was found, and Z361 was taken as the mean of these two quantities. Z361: 270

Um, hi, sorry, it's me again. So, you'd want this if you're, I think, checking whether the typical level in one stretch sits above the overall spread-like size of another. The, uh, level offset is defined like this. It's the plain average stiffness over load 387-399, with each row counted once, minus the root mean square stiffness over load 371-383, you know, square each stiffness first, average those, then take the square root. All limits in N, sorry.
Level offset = -11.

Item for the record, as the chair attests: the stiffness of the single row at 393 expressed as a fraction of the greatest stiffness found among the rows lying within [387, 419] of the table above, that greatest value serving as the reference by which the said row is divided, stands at 0.96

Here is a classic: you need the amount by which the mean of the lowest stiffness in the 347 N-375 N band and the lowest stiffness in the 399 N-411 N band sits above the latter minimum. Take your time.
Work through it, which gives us 17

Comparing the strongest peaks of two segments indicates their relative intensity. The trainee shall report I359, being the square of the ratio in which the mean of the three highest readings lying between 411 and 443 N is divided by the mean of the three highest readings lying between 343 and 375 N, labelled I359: 0.40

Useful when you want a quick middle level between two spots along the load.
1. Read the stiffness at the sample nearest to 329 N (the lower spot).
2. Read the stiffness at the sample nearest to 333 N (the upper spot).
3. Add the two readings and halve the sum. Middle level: 228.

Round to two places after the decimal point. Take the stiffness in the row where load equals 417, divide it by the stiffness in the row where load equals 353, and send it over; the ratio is 0.51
